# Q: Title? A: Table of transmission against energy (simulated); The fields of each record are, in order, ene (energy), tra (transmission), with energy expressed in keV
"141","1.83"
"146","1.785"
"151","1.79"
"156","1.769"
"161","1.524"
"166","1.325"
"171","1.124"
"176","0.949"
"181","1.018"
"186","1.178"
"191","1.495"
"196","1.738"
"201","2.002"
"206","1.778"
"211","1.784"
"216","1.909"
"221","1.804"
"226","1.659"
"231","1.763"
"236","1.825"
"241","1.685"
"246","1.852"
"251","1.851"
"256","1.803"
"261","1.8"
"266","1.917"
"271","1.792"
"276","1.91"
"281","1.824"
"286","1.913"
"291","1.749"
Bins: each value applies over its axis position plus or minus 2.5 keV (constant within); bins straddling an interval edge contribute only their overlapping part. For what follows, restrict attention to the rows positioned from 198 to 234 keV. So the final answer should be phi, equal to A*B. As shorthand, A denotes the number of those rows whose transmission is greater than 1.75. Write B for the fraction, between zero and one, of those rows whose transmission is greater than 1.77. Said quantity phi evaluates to 4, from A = 6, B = 0.71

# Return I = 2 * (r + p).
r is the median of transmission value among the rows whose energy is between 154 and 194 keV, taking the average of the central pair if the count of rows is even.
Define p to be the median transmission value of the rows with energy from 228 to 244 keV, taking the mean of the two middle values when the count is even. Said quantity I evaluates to 6.0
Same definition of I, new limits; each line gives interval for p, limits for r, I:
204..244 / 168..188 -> 5.7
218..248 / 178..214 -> 7.0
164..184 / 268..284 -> 5.8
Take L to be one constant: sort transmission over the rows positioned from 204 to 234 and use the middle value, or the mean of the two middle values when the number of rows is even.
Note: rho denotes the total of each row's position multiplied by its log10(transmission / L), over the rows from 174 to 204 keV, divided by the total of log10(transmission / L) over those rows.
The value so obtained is 180.2 keV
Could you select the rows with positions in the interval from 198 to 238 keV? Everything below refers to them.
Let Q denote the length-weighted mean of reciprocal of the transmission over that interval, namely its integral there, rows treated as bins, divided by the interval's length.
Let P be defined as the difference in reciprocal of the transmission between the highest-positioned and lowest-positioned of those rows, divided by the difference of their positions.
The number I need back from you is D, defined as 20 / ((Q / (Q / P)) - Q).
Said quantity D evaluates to -36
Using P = 0.001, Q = 0.553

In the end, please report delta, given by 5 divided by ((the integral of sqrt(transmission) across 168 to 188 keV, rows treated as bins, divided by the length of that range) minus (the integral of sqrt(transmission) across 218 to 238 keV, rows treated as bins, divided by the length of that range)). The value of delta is -17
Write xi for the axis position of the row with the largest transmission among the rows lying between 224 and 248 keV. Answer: 246 keV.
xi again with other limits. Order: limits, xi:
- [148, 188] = 151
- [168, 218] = 201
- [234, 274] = 266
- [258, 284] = 266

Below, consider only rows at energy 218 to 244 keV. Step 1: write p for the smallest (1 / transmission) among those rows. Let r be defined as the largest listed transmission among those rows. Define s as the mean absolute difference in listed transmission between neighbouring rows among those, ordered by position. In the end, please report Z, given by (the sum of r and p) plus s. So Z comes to 2.49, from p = 0.55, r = 1.825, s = 0.113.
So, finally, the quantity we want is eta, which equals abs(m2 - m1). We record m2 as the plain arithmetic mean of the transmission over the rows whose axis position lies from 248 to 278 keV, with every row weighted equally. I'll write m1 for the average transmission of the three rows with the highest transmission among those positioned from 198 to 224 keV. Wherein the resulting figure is 0.06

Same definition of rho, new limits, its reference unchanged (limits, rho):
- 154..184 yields 173.7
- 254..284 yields 270.6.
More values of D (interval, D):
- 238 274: -36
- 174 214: -28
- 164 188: -22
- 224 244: -35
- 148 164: -34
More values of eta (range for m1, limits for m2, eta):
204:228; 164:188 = 0.71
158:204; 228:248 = 0.03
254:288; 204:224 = 0.09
